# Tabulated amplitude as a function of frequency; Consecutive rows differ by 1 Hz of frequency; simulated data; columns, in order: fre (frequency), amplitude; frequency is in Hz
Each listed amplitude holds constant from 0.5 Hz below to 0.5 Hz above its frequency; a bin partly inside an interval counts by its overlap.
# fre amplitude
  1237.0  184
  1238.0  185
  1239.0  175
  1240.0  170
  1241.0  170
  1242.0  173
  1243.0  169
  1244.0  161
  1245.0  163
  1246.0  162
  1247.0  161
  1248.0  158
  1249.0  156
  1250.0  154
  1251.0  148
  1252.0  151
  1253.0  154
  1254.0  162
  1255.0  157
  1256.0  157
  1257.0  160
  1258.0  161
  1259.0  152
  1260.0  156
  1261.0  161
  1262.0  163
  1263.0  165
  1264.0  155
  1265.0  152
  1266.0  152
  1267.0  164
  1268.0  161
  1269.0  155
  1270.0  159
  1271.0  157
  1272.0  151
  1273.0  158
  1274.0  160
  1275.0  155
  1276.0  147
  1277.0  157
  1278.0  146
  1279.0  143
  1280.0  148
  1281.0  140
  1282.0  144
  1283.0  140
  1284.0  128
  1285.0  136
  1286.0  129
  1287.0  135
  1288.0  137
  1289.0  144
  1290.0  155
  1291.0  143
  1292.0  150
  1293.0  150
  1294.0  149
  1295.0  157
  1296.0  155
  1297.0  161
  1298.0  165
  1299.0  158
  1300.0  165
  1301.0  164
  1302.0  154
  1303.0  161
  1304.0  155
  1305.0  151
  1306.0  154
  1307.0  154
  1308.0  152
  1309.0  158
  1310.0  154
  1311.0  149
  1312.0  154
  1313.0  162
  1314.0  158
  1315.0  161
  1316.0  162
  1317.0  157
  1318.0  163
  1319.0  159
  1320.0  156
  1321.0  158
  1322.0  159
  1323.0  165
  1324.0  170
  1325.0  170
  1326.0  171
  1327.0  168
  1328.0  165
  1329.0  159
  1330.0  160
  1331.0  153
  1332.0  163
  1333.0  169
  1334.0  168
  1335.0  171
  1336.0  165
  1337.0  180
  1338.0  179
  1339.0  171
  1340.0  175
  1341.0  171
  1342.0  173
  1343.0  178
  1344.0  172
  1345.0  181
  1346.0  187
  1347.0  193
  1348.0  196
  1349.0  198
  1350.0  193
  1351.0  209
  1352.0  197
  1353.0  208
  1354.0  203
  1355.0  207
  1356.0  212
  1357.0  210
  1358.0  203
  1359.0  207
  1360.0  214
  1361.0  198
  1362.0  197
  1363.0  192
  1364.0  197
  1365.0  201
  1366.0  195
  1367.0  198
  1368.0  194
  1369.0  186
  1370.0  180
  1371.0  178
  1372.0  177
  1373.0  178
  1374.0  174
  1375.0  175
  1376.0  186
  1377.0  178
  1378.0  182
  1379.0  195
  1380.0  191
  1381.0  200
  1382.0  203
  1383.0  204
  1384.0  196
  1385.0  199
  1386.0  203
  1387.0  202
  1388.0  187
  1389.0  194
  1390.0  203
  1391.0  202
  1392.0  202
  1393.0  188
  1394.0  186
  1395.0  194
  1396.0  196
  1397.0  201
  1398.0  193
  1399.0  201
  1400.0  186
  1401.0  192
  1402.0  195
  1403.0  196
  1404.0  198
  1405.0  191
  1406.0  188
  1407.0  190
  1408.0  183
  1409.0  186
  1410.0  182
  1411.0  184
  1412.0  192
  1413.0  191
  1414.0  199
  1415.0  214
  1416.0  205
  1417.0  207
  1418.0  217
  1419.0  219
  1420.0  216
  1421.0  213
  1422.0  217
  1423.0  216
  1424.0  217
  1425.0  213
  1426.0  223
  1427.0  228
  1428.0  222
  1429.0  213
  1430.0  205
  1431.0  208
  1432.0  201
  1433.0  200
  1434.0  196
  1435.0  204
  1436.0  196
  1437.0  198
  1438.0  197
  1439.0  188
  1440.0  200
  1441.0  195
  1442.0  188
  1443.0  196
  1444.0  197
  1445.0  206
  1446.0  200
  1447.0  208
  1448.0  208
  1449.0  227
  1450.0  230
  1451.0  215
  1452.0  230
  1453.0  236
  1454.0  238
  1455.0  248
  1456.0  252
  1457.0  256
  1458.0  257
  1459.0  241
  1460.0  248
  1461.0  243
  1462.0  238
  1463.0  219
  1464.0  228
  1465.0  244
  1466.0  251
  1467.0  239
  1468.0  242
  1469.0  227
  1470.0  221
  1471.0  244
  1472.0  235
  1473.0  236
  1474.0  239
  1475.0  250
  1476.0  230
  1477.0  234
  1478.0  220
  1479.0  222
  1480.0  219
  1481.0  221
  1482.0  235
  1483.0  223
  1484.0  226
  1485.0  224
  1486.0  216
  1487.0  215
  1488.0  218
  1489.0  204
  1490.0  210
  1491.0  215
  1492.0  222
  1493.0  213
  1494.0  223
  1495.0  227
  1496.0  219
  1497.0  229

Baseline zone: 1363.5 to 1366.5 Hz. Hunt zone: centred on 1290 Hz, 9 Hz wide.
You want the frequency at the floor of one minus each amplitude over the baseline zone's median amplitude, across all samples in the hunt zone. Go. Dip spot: 1290.0 Hz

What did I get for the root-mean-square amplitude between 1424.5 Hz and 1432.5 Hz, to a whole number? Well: 214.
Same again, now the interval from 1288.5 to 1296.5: 150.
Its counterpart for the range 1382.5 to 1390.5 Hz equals 199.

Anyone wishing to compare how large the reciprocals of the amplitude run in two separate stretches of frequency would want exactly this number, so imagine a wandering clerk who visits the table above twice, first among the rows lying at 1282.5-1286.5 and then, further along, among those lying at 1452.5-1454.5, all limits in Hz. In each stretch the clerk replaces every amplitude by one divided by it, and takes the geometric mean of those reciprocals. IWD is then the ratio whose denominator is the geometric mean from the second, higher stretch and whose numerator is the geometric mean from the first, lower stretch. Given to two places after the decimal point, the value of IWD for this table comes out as 1.78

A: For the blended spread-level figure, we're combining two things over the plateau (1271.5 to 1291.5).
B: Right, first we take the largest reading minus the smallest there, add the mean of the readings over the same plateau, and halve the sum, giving 88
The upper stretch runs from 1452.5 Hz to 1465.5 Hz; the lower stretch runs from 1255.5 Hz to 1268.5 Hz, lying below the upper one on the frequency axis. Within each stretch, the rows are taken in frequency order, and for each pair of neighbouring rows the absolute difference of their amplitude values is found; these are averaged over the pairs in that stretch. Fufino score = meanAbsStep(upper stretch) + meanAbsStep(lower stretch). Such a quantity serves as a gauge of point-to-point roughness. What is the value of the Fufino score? 12.7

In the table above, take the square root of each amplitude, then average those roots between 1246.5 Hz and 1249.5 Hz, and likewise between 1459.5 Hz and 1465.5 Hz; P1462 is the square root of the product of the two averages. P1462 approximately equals 13.91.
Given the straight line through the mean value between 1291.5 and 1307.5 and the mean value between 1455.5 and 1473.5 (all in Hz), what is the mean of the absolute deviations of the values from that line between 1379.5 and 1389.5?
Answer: 4.9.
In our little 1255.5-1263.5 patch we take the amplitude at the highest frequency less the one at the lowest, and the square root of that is 2.8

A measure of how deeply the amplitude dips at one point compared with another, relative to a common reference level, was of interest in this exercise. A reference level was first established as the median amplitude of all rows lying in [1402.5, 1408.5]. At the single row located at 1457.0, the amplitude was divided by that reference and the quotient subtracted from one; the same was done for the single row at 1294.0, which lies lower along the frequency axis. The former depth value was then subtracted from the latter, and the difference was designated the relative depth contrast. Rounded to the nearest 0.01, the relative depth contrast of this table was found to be 0.56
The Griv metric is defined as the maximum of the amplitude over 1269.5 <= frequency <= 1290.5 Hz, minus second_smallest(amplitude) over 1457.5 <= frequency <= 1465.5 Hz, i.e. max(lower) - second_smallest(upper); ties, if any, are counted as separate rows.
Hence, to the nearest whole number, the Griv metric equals -68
